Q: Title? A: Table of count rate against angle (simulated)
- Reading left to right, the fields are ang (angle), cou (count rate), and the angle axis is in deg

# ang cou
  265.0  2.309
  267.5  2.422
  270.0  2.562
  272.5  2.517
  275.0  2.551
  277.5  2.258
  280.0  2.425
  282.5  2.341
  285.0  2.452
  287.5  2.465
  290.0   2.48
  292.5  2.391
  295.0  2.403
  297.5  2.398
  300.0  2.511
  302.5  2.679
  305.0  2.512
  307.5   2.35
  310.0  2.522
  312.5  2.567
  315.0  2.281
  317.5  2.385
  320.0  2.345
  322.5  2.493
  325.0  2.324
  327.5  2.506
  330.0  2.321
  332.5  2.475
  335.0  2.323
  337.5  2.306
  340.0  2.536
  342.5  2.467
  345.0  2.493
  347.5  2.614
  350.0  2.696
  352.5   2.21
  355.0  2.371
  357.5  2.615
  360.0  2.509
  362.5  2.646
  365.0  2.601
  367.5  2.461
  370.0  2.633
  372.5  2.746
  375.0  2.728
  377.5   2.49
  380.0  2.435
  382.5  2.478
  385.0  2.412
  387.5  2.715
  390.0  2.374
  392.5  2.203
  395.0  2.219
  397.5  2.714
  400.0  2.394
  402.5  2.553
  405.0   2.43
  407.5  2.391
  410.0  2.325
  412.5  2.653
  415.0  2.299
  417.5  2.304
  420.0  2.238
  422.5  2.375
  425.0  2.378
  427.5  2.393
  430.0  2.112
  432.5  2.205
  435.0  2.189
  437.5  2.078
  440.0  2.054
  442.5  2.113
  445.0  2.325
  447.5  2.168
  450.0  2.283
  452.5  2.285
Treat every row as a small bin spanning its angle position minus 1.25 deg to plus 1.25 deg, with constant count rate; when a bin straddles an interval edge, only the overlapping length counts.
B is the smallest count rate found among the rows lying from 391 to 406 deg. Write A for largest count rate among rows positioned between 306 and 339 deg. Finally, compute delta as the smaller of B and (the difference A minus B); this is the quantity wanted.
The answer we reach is 0.36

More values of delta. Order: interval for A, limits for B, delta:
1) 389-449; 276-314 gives 0.46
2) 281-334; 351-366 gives 0.47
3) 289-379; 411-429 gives 0.51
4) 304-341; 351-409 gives 0.36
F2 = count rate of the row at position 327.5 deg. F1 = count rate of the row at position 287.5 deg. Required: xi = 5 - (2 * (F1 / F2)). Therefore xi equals 3.03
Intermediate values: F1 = 2.465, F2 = 2.506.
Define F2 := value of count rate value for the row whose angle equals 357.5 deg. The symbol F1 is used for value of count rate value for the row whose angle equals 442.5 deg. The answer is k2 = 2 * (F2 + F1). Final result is 9.5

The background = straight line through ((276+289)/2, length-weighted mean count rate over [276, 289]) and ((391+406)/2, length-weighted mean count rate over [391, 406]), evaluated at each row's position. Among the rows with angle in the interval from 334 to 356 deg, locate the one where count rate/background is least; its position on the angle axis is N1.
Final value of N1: 352.5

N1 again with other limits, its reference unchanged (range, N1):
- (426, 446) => 440.0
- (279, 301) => 282.5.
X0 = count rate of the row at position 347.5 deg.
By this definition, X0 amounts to 2.614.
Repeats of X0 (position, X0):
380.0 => 2.435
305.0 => 2.512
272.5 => 2.517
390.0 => 2.374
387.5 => 2.715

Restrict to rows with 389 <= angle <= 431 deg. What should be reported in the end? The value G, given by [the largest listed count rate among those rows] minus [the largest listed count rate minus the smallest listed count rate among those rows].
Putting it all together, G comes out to 2.11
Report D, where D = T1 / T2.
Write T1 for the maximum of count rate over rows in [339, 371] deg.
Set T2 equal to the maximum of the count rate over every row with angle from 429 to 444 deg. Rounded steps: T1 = 2.696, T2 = 2.205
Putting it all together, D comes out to 1.22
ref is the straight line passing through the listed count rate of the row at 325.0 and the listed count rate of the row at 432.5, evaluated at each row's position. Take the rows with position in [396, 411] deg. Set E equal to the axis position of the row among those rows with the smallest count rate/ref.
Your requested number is 410.0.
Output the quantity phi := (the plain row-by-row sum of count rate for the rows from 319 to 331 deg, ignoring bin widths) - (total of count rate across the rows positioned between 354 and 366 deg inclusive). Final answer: -0.75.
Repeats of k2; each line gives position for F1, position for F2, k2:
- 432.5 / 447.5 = 8.7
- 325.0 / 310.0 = 9.7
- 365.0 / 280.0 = 10.1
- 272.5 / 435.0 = 9.4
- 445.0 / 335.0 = 9.3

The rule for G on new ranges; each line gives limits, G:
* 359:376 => 2.46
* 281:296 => 2.34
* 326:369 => 2.21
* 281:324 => 2.28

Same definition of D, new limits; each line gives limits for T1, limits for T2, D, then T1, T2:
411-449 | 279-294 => 1.07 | 2.653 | 2.48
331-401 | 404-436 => 1.04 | 2.746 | 2.653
